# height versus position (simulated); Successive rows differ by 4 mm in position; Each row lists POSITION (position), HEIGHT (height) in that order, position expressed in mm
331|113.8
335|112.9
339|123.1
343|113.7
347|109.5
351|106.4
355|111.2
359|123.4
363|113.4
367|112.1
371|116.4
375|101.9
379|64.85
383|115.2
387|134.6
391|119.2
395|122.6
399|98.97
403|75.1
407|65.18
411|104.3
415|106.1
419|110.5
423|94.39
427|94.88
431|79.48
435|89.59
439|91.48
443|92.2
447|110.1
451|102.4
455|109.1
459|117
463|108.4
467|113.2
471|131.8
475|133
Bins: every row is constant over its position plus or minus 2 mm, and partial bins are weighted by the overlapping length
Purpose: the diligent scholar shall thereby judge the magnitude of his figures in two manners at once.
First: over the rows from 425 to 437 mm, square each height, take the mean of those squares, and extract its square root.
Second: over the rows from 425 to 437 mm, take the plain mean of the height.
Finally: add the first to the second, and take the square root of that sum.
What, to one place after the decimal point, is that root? 13.3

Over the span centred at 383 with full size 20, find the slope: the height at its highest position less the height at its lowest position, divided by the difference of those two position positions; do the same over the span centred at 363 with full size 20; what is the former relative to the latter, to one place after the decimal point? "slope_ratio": 3.3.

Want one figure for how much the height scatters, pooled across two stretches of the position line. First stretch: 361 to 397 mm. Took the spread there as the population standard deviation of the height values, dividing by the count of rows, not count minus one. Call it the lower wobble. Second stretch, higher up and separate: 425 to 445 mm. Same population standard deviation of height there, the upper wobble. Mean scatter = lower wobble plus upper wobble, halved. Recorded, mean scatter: 12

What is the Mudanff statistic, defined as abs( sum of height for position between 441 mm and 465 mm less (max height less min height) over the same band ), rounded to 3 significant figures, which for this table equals 614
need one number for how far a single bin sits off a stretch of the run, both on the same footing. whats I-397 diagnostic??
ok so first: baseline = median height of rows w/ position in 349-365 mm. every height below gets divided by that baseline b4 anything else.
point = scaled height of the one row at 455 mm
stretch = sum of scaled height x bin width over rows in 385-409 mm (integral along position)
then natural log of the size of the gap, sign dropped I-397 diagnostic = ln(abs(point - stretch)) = 3.04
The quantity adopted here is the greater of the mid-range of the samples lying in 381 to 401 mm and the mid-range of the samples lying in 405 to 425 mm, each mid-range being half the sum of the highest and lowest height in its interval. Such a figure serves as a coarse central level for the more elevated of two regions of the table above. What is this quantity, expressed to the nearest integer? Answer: 117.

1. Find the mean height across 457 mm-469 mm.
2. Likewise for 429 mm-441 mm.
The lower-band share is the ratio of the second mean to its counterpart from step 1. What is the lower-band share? 0.77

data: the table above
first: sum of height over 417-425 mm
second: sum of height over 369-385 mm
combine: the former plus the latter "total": 603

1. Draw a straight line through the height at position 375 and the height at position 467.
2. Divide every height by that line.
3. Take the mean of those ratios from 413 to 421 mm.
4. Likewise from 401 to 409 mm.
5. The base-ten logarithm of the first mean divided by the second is 0.18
